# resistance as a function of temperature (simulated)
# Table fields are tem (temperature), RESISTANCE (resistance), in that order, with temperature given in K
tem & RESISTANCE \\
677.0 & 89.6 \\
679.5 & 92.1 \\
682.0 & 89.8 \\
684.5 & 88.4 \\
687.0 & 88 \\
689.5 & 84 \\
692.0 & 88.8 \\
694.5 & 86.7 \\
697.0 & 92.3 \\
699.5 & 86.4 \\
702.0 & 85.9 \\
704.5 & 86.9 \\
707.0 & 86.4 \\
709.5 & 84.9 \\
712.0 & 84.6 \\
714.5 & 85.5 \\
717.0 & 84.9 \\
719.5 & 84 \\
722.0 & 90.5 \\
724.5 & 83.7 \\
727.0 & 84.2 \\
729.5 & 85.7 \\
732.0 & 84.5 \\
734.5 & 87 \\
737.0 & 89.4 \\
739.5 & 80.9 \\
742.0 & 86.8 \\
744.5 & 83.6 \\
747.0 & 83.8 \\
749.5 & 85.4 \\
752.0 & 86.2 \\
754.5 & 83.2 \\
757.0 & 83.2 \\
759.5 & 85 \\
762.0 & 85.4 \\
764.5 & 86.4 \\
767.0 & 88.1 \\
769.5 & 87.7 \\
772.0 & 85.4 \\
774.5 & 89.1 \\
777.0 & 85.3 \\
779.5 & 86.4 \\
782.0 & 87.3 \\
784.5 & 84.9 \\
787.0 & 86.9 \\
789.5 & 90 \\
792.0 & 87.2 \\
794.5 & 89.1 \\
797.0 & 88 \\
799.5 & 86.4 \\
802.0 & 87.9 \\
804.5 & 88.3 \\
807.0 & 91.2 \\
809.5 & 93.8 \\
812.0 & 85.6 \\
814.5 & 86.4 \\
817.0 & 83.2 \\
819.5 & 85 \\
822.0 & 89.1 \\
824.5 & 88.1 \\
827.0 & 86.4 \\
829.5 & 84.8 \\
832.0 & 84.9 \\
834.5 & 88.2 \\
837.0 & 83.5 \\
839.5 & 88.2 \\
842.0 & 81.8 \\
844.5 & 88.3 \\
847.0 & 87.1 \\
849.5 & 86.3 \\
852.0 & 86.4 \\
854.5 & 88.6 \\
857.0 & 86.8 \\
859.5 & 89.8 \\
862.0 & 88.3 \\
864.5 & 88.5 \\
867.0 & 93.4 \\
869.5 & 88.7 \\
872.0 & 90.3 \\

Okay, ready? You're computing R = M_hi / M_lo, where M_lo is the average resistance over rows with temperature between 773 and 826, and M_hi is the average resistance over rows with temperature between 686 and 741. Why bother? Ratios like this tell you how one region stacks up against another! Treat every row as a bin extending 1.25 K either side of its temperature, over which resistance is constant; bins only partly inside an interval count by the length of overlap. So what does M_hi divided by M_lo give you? 0.98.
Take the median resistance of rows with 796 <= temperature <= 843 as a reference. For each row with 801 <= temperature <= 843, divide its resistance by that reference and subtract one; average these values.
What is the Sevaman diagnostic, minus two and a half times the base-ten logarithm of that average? 5.7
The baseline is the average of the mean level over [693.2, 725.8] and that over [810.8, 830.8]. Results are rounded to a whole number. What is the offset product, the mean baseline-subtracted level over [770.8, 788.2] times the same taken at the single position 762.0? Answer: 0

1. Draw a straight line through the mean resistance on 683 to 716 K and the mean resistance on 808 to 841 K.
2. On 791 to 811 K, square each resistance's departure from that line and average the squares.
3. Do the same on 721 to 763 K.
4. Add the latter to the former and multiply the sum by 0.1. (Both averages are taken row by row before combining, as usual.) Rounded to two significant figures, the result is 1.8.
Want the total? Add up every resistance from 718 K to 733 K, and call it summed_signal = 513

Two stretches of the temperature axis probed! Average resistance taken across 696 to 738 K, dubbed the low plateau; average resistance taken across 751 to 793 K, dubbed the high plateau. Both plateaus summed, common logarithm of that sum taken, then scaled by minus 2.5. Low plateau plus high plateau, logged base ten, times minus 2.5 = -5.59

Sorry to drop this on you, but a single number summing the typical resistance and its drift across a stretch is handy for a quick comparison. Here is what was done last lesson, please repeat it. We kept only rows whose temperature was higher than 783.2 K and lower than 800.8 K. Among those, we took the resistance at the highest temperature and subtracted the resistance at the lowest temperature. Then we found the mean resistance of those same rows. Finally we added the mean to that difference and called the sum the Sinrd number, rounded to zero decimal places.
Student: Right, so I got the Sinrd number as 89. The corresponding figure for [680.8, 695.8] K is 85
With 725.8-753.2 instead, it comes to 87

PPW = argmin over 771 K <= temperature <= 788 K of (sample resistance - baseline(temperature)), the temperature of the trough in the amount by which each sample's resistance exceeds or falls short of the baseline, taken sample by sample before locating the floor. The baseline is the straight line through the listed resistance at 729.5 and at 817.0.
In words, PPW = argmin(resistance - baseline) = 784.5 K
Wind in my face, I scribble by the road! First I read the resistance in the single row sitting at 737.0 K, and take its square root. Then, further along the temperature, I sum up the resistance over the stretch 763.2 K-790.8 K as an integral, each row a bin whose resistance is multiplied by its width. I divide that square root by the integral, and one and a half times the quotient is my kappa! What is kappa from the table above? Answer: 0.0059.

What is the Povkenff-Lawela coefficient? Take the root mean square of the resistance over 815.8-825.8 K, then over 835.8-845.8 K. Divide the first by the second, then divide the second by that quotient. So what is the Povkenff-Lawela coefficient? 84.6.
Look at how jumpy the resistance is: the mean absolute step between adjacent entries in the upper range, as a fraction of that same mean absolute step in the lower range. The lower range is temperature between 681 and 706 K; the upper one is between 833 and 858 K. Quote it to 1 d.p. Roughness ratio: 1.1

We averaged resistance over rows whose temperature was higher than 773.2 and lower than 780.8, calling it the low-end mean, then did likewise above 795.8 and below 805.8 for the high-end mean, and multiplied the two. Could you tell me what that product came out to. 7620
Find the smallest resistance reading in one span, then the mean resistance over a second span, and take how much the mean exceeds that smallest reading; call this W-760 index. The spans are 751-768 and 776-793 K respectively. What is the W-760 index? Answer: 4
